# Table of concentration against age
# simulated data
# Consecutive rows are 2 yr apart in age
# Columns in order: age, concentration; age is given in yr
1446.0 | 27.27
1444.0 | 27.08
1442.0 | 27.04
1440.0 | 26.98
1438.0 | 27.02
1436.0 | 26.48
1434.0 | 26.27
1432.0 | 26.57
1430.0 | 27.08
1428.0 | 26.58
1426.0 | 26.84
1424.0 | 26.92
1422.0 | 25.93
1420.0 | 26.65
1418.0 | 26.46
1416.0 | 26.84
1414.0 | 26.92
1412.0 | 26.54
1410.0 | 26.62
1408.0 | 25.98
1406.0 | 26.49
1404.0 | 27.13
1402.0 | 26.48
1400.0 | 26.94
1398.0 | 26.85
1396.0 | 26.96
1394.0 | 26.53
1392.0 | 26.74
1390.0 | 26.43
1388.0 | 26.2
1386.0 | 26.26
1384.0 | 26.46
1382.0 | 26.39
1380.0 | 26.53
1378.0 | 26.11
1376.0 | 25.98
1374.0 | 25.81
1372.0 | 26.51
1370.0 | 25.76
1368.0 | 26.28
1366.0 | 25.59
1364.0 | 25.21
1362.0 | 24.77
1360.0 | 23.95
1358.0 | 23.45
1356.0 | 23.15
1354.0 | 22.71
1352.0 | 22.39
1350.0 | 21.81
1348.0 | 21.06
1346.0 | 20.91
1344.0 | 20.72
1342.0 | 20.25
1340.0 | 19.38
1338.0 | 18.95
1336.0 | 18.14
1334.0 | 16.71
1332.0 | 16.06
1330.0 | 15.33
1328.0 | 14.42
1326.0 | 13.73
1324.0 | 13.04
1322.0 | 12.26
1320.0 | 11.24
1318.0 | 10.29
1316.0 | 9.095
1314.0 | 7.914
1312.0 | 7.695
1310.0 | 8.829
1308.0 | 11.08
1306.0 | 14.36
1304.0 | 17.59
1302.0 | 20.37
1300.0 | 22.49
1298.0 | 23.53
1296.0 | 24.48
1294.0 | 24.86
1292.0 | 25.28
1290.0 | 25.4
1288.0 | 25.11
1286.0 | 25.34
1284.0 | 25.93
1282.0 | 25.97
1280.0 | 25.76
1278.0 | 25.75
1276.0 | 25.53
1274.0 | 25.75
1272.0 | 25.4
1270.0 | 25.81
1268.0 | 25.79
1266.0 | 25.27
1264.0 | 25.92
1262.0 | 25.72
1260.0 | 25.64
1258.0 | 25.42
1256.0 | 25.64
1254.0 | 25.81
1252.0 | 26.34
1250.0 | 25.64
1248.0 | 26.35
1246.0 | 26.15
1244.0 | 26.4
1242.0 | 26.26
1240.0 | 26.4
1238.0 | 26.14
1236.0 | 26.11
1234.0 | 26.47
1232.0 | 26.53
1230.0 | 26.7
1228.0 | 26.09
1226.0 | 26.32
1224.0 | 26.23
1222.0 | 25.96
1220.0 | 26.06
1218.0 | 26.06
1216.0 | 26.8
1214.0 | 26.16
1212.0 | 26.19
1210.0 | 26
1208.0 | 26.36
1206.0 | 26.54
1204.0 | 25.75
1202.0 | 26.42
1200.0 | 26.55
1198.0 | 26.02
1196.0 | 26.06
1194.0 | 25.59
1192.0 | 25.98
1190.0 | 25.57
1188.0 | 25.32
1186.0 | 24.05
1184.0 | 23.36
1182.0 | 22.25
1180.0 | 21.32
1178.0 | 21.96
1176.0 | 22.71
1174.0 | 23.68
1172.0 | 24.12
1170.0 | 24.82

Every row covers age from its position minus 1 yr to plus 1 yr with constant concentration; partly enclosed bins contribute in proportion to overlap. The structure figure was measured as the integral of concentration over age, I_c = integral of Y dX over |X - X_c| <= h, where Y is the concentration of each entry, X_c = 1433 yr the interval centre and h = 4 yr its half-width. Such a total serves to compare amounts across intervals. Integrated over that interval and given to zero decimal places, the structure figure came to 213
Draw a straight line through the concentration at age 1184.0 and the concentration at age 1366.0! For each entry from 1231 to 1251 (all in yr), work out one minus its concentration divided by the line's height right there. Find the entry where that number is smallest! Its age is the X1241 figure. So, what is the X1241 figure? 1232.0 yr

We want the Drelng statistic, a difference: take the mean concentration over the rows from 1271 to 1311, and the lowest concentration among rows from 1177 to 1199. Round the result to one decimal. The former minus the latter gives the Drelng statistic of 1.1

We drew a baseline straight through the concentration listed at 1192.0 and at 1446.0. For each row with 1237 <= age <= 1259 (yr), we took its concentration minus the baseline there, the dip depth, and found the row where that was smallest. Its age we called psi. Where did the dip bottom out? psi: 1258.0 yr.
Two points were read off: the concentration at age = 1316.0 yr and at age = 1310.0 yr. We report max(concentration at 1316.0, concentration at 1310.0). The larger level 9.1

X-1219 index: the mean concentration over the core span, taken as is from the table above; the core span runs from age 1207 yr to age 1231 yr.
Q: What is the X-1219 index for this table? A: 26.2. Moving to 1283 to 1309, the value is 22.0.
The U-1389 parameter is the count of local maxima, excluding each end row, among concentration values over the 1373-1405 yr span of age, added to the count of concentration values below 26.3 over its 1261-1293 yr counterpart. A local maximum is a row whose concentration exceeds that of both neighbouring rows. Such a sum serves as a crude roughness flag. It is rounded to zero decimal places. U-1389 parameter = 21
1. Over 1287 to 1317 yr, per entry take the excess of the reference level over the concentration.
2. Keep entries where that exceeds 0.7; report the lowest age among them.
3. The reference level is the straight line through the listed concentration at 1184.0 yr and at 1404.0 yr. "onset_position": 1296.0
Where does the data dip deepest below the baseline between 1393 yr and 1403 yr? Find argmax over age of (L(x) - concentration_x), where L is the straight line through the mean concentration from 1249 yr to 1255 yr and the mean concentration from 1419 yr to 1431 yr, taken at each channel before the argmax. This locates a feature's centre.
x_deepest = 1402.0 yr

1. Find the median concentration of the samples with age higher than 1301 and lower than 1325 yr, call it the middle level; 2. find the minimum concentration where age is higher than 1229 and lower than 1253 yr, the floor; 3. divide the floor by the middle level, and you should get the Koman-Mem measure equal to 2.30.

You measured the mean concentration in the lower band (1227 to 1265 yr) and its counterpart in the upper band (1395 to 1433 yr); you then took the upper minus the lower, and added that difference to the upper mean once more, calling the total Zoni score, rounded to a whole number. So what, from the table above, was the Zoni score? 27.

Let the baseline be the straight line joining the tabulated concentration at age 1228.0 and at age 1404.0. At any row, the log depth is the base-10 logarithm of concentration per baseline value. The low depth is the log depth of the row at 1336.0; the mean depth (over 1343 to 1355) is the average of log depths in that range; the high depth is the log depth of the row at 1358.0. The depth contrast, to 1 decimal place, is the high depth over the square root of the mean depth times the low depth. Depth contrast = -0.5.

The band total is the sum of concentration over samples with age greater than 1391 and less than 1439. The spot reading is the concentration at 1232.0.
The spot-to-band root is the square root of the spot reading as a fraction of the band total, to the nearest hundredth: 0.20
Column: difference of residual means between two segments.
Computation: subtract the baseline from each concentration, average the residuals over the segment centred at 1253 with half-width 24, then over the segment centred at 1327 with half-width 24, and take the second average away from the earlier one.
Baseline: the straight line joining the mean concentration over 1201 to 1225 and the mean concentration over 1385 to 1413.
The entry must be 11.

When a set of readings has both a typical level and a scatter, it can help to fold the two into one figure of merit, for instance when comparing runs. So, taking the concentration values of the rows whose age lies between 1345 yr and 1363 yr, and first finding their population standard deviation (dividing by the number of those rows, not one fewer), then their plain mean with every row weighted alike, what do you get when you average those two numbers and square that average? 143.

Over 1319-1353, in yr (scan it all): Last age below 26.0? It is 1352.0 yr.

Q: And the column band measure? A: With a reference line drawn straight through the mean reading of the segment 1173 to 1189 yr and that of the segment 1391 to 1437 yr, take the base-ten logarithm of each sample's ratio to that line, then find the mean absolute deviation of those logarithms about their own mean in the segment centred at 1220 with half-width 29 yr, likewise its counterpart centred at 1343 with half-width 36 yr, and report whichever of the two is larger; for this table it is 0.136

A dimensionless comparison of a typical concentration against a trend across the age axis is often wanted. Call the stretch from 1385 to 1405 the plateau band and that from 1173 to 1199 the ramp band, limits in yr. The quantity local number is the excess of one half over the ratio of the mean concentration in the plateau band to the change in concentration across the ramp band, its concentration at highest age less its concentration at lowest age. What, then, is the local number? -11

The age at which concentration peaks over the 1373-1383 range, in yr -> 1380.0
